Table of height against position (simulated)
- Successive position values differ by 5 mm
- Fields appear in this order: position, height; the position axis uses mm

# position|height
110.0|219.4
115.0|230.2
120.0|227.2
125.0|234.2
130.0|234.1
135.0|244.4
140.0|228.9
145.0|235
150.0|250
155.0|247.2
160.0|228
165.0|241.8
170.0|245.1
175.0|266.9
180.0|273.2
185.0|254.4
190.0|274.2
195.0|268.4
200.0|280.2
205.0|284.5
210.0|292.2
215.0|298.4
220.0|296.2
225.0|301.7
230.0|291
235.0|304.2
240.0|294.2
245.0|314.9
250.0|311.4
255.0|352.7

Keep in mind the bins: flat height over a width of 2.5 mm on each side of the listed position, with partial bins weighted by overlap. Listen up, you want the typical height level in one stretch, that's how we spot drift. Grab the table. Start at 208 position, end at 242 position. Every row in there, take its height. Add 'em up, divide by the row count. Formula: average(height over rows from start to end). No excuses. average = 297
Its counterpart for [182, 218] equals 279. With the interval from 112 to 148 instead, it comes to 233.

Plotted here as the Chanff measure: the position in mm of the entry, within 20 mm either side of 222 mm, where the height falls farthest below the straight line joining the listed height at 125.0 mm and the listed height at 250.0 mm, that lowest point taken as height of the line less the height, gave 240.0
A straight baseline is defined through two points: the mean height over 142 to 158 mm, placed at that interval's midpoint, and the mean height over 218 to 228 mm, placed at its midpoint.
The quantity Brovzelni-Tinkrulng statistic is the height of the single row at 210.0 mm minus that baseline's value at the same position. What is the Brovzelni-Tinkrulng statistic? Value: 3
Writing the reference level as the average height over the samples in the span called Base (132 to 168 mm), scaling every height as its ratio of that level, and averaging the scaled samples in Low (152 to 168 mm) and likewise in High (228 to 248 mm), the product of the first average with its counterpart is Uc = 1.26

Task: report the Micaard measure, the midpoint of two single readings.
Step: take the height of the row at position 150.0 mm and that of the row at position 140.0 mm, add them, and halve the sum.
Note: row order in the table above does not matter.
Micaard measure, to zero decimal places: 239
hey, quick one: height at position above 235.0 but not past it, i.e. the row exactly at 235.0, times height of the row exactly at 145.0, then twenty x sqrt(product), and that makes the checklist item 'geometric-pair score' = 5347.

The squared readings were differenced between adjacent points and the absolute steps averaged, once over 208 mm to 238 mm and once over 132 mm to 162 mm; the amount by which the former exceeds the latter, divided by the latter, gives -0.2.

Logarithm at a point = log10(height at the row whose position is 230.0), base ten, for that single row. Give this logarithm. 2.46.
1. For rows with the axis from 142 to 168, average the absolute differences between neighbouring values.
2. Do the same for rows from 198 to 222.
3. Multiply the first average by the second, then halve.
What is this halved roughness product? 32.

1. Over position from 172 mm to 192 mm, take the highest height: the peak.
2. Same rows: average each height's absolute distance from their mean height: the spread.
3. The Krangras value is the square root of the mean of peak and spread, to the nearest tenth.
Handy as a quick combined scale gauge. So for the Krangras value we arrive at 11.8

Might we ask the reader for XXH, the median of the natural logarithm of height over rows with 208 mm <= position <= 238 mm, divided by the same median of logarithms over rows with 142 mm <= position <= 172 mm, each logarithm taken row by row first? 1.04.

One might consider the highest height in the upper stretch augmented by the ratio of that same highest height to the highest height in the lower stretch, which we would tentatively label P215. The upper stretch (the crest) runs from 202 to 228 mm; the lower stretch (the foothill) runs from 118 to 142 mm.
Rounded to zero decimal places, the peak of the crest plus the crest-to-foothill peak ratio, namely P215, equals 303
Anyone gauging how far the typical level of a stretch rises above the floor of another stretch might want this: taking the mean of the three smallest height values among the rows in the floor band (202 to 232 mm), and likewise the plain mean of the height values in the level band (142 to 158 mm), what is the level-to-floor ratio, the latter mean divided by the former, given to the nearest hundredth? 0.84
